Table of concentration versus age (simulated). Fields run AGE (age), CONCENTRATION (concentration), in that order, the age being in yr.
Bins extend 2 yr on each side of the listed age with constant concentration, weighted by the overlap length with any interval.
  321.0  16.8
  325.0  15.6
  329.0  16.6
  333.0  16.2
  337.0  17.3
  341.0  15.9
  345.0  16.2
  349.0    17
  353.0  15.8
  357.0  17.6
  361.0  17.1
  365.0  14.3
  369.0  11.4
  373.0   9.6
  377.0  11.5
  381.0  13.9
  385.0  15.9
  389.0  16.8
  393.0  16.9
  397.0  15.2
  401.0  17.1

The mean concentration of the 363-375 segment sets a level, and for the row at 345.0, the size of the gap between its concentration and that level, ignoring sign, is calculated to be 4.4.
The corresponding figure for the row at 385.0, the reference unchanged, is 4.1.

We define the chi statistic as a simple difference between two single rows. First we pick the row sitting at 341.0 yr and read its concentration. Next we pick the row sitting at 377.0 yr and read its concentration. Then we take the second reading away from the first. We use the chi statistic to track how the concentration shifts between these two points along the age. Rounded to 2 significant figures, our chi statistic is 4.4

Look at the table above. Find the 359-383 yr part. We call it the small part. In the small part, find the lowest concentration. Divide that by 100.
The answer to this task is 0.096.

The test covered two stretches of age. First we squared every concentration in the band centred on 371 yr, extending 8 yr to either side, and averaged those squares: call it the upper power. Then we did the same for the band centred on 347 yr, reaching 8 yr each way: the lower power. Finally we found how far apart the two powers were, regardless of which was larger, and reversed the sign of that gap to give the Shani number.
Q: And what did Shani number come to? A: -124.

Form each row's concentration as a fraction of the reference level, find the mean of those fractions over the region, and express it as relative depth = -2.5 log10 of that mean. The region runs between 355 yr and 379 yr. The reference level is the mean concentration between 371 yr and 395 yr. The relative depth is 0.04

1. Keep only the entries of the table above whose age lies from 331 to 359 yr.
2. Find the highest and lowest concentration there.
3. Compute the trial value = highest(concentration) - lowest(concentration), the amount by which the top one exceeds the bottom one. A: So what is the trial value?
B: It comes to 1.8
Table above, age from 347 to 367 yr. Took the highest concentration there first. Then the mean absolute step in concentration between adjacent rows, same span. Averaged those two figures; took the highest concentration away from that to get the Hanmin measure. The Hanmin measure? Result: -8.0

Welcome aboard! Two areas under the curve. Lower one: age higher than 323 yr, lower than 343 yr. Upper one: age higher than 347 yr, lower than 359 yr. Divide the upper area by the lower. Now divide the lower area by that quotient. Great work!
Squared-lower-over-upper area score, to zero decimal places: 528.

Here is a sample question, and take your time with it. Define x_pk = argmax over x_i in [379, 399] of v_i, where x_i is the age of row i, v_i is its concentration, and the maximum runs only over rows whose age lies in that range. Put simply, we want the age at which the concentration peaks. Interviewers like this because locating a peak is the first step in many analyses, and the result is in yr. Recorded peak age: 393.0 yr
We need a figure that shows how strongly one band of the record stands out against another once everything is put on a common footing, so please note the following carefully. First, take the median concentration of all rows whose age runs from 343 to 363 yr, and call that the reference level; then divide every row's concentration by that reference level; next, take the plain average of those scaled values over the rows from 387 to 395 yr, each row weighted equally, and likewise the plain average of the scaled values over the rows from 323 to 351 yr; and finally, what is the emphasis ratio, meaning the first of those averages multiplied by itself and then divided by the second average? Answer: 1.0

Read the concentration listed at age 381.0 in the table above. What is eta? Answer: 13.9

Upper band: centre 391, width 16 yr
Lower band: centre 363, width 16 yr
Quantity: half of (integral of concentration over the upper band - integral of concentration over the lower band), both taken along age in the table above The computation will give 9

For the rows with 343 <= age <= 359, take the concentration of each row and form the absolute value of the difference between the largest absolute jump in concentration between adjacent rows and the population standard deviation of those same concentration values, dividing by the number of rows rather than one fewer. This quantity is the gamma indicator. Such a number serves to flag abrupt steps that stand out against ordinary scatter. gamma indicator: 1.10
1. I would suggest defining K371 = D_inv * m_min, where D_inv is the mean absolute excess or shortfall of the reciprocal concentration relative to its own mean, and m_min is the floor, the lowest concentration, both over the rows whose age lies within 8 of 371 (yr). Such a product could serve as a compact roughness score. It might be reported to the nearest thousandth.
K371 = 0.084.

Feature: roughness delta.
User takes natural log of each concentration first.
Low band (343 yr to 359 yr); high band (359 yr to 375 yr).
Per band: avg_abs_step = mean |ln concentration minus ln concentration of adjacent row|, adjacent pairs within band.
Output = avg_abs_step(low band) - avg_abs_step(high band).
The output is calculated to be -0.12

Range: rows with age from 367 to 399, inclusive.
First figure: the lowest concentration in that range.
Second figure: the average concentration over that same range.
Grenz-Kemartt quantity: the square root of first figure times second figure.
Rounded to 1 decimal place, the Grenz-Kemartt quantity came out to 11.6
